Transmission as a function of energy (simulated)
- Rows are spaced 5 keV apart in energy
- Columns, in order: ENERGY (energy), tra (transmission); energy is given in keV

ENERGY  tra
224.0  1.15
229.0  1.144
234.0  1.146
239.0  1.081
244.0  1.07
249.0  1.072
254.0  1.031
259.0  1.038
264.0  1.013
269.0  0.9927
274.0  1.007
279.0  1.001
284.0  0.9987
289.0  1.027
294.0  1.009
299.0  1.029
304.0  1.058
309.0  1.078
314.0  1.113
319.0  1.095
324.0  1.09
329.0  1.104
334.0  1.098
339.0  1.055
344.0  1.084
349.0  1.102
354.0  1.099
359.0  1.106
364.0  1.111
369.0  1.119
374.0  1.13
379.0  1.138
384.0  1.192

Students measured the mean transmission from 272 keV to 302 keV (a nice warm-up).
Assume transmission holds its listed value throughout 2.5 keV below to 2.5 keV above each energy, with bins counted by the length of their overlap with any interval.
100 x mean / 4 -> 25.3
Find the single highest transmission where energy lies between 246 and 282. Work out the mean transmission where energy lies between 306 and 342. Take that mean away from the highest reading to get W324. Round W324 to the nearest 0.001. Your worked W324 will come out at -0.018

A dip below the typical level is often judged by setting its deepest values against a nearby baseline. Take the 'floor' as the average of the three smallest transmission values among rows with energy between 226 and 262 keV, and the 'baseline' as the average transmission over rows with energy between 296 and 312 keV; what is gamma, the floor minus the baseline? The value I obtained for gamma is -0.009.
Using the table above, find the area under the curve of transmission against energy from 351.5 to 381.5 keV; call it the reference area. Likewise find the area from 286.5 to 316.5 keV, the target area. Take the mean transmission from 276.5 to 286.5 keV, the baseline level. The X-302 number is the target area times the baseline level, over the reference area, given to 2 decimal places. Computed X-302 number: 0.94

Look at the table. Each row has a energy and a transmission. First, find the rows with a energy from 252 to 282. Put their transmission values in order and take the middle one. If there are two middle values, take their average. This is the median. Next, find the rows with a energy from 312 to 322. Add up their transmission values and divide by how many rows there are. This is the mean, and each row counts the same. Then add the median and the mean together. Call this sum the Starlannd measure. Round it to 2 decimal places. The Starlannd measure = 2.11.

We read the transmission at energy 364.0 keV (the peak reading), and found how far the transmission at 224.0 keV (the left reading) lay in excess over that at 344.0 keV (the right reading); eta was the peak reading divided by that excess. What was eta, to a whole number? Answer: 17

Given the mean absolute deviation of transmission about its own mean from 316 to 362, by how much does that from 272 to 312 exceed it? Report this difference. 0.011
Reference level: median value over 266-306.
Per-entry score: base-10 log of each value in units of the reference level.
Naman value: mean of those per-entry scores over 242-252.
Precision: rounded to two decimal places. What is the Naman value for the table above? 0.03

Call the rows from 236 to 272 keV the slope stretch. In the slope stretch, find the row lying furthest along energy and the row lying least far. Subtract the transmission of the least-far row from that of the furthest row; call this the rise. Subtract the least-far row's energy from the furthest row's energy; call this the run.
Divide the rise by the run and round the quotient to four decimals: -0.0029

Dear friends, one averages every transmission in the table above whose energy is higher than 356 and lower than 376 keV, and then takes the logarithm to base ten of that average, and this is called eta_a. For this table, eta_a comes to 0.048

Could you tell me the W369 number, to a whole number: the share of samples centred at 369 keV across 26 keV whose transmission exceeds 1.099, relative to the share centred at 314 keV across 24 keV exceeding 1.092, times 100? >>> 250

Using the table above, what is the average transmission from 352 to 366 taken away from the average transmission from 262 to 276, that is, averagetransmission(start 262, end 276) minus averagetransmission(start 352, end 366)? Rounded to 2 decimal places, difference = -0.10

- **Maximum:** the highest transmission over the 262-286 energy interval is 1.013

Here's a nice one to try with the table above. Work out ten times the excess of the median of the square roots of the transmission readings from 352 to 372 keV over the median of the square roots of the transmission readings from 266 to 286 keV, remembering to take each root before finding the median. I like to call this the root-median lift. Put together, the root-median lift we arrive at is 0.5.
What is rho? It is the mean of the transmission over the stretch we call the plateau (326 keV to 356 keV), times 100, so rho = 109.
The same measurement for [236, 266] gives 105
